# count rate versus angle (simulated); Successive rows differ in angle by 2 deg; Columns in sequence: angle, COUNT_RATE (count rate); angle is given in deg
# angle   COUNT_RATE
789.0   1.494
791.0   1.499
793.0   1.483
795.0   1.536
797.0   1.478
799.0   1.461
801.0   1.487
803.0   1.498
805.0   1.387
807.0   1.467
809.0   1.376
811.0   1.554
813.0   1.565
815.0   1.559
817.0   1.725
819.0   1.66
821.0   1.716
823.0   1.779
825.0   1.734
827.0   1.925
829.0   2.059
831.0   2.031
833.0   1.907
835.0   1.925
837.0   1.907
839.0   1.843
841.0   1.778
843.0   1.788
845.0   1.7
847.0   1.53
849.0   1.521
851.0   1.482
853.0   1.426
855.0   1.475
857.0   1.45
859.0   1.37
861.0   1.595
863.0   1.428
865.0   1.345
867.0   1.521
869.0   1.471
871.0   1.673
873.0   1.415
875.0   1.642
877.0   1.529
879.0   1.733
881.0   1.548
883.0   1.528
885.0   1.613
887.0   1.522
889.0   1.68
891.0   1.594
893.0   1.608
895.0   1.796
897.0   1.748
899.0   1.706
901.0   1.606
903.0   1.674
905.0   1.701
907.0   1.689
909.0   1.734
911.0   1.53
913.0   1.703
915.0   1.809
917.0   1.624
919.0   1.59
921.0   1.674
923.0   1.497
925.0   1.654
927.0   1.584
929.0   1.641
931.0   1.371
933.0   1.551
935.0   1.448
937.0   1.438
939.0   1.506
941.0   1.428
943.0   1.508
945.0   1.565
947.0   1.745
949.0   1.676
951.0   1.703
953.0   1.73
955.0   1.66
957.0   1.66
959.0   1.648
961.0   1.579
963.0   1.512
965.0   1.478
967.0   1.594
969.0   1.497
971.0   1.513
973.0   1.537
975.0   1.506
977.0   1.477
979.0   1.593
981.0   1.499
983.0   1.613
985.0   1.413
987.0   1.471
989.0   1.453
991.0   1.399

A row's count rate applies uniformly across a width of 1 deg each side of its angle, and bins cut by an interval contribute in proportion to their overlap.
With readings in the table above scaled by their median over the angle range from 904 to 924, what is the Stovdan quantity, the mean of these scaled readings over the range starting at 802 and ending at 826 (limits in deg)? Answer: 0.943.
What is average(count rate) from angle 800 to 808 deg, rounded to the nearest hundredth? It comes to 1.46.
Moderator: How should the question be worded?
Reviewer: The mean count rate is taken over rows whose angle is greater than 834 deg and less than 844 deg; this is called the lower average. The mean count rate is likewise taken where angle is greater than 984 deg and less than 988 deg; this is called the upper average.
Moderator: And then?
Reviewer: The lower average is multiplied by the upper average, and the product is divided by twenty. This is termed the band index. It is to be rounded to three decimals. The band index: 0.133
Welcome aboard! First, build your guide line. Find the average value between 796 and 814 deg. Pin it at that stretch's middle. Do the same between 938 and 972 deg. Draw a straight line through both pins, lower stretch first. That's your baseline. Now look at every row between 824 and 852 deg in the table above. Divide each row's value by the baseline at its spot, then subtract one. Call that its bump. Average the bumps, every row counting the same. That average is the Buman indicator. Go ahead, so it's 0.20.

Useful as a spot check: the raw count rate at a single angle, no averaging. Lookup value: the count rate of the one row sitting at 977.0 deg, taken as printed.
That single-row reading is 1.477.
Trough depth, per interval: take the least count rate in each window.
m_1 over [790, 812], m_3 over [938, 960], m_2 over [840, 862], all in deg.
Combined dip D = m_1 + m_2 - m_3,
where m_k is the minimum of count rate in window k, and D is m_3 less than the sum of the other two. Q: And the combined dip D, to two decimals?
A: 1.32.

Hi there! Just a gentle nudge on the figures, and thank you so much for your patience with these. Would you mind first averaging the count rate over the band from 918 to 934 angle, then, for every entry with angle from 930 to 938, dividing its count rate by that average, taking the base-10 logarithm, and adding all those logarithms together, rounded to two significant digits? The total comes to -0.14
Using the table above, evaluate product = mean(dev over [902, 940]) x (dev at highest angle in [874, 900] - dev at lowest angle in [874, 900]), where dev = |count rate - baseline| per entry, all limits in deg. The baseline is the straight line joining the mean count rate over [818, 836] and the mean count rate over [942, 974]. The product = -0.010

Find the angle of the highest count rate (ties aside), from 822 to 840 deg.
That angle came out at 829.0 deg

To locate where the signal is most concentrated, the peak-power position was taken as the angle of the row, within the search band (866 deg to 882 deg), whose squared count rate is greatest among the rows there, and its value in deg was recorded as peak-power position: 879.0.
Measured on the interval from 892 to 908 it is 895.0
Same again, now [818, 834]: 829.0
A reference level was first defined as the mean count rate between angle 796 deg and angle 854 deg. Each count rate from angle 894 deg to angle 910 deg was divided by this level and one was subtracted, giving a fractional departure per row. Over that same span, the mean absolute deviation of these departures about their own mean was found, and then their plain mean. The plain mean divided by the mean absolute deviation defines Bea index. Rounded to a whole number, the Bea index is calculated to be 1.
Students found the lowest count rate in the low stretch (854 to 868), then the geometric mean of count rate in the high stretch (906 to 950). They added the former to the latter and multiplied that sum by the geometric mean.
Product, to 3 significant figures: 4.65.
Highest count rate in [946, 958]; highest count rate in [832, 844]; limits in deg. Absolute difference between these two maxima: 0.18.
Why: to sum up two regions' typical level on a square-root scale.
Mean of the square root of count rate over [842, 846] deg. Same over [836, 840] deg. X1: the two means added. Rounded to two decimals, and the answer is 2.69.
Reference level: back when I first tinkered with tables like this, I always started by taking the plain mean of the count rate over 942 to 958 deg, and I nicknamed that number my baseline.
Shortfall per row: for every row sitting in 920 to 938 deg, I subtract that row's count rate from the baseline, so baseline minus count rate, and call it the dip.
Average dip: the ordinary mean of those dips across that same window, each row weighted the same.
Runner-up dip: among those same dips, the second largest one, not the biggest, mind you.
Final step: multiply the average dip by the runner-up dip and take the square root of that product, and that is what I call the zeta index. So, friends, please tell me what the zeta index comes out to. 0.16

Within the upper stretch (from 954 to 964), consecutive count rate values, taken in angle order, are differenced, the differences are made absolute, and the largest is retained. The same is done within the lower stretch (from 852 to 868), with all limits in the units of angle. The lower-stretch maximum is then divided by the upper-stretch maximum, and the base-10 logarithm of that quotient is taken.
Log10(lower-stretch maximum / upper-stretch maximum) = 0.5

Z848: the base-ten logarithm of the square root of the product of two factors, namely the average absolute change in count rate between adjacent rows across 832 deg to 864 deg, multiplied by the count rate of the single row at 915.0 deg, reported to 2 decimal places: -0.44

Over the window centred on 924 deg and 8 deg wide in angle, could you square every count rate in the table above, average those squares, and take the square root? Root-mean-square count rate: 1.60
